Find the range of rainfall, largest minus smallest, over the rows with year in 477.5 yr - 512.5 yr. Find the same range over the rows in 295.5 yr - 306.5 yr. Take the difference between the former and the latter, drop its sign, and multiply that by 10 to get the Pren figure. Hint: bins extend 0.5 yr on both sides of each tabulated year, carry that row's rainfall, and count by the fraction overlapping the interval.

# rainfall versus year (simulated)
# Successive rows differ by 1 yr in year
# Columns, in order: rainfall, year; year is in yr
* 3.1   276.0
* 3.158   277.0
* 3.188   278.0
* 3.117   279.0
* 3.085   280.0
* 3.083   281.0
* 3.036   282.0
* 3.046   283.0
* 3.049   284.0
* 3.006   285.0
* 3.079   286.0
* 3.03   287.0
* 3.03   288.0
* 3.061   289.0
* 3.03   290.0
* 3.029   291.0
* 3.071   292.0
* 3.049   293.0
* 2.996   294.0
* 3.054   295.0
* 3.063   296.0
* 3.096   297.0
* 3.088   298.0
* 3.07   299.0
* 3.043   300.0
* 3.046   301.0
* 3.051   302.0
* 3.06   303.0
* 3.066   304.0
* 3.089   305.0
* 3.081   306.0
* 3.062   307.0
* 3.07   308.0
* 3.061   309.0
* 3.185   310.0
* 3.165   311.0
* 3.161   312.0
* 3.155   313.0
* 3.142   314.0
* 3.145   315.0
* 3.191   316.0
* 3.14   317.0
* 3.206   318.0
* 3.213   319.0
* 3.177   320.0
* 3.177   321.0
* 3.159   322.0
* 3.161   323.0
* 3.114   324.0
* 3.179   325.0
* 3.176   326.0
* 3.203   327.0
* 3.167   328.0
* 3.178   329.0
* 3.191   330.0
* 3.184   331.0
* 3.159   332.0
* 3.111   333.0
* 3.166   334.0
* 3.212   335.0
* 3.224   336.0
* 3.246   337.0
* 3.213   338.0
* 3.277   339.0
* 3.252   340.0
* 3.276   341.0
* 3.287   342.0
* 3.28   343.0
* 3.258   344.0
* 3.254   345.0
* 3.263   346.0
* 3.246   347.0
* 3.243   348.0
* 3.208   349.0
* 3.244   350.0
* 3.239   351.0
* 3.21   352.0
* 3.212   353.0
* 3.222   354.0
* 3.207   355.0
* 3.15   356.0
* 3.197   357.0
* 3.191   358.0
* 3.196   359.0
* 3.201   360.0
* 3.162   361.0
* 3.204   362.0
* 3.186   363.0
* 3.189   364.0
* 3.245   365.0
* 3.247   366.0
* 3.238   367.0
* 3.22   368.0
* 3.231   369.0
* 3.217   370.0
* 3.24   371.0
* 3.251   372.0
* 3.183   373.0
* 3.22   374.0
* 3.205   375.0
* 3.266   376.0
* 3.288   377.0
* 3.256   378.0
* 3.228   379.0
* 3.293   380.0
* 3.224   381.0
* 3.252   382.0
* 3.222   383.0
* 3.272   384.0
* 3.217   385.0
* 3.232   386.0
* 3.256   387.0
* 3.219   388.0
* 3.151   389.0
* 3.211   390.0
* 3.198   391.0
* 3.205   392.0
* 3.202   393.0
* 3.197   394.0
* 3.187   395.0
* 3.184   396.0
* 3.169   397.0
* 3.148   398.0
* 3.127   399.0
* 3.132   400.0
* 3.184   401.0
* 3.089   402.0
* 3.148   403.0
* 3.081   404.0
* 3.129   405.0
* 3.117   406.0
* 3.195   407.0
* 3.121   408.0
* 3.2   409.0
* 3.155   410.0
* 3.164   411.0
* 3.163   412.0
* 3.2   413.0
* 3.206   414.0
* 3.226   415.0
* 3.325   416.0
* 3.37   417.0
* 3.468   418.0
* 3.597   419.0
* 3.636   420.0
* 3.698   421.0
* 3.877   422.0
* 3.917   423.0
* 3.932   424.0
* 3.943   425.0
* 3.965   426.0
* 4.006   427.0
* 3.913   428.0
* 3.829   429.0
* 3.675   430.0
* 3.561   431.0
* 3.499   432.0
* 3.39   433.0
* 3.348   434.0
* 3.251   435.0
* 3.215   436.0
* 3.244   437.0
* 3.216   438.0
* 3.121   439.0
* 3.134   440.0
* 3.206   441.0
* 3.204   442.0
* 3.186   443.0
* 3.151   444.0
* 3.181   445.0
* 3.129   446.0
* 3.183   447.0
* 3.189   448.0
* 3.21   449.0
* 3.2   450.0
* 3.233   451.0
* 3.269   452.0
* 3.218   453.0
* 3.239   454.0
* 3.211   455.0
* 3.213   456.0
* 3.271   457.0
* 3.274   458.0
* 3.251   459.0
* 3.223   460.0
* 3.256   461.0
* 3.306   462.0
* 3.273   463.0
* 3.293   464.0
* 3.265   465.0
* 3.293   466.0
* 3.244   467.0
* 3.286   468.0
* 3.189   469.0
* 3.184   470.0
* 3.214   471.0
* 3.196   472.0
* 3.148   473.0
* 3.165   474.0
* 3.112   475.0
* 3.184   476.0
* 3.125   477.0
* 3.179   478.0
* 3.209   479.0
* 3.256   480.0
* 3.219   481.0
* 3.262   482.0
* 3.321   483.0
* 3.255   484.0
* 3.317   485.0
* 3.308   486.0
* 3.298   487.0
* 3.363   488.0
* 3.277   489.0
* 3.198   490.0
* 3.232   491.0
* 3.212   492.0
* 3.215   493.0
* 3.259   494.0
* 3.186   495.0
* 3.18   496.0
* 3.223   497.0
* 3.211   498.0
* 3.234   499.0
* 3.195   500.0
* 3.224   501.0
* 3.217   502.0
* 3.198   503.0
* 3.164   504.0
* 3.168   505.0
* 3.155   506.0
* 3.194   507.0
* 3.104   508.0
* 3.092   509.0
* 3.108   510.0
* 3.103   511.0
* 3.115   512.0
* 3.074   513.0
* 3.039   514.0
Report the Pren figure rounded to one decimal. 2.2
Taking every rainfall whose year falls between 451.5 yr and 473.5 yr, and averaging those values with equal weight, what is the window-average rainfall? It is 3.24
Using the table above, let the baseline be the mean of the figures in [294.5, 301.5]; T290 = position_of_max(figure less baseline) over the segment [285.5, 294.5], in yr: 286.0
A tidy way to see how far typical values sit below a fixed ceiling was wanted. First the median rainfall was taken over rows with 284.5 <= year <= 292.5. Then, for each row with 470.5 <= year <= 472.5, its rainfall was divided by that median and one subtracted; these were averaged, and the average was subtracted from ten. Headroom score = 9.94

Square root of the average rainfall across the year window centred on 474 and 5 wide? 1.78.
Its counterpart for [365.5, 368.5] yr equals 1.80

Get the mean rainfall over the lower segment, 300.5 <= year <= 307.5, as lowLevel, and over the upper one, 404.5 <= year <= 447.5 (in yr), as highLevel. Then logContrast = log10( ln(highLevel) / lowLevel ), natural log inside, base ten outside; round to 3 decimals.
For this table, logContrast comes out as -0.399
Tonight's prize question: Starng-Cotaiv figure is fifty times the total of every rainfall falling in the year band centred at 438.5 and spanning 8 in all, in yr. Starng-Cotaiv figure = 1280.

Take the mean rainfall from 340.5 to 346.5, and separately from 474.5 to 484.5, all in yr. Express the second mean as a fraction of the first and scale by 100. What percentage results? 98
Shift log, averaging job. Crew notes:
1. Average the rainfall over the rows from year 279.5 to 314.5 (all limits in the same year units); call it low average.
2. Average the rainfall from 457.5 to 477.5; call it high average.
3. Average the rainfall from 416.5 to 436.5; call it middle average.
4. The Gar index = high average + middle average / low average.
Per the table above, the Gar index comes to 4.41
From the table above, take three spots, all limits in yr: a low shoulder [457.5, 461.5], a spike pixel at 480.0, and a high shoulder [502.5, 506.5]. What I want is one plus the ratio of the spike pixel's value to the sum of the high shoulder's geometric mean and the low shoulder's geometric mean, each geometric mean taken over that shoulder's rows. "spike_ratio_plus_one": 1.507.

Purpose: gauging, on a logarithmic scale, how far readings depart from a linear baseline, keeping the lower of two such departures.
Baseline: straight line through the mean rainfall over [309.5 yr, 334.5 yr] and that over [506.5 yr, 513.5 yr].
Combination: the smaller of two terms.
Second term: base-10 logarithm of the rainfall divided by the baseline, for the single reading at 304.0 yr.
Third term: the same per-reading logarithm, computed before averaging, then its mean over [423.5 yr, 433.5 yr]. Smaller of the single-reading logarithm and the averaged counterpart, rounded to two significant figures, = -0.015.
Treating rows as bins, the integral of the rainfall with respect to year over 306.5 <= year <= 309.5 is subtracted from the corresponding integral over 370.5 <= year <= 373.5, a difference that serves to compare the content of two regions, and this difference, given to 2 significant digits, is 0.48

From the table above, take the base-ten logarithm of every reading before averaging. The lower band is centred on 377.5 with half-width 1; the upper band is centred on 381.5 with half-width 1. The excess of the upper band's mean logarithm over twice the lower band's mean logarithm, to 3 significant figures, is -0.519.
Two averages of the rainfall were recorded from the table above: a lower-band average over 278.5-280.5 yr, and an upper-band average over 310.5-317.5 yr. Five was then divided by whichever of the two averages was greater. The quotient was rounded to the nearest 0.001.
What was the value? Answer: 1.584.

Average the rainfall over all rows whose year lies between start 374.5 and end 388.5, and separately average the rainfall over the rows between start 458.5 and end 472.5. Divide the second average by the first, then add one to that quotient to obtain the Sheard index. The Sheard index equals 2.00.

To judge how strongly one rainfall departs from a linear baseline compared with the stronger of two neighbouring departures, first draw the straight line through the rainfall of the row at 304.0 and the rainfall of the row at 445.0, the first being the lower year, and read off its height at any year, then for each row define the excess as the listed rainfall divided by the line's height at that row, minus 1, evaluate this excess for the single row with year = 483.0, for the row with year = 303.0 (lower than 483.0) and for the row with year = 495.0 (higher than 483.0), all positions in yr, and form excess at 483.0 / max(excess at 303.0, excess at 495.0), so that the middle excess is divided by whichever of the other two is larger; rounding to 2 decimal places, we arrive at -20.06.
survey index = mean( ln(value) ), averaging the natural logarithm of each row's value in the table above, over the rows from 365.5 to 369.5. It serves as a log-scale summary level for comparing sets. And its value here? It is 1.17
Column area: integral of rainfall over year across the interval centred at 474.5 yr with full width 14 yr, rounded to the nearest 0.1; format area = 44.7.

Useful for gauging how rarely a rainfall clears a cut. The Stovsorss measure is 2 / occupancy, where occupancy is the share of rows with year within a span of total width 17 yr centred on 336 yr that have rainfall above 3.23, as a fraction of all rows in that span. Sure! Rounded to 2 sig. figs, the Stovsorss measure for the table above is 4.9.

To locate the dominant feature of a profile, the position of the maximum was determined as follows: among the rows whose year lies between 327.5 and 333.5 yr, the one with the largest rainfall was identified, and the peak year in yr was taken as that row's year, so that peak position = 330.0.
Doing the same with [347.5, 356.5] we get 350.0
